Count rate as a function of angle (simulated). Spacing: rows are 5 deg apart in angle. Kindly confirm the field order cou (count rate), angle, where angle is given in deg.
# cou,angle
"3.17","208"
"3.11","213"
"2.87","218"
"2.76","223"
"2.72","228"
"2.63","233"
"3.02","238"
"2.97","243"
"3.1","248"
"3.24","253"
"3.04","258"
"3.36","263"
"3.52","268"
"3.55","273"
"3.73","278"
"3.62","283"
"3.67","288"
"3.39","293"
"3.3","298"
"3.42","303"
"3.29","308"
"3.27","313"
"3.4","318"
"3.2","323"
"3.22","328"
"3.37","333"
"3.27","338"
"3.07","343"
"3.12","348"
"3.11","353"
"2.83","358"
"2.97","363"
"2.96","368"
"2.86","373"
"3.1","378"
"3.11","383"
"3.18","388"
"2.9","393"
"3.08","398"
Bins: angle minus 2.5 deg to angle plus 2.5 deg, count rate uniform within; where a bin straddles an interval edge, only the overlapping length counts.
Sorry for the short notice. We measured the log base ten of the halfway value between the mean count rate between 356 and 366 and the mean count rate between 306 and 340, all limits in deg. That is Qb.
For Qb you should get 0.491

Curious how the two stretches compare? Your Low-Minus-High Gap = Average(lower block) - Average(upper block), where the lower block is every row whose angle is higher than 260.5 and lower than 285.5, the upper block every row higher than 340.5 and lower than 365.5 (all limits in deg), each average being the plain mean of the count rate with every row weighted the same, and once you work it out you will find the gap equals 0.5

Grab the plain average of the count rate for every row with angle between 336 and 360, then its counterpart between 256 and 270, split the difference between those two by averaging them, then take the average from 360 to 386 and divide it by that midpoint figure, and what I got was 0.939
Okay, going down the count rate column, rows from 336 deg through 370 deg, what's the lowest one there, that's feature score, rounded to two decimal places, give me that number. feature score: 2.83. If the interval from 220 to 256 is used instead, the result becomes 2.63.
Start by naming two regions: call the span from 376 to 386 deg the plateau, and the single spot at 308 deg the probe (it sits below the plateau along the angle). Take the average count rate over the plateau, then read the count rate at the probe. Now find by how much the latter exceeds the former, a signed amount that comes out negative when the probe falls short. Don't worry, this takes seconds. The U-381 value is 0.2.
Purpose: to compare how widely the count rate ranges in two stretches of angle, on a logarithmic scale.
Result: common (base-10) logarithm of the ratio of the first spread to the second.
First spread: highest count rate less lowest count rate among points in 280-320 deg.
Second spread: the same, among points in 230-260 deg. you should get -0.18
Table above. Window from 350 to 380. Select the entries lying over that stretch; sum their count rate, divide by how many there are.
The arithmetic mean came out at 2.97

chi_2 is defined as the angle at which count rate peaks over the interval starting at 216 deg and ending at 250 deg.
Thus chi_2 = 248 deg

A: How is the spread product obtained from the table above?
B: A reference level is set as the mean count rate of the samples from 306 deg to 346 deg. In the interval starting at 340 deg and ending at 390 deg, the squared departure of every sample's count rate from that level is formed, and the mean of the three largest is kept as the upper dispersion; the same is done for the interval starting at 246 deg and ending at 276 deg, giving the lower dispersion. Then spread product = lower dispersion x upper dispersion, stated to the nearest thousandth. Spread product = 0.010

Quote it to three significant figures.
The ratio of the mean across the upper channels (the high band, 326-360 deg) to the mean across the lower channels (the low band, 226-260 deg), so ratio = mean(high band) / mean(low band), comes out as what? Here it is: 1.06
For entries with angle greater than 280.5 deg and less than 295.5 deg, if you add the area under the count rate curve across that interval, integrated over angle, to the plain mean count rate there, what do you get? 57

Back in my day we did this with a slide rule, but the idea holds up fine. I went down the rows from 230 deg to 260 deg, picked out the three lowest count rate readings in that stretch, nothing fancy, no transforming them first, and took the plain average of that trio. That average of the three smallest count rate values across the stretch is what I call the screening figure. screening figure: 2.87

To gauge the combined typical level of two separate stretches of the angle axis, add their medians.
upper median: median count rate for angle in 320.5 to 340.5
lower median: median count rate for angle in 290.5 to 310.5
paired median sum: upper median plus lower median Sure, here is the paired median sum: 6.6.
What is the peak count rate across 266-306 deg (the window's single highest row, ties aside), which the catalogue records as 3.73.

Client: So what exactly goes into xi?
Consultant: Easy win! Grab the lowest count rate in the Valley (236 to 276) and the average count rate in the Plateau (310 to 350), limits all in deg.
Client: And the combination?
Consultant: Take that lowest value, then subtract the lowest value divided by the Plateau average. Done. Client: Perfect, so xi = 2.1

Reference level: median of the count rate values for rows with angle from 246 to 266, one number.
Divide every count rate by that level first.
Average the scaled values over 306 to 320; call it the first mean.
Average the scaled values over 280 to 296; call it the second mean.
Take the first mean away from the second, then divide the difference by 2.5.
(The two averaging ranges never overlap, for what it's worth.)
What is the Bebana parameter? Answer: 0.03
